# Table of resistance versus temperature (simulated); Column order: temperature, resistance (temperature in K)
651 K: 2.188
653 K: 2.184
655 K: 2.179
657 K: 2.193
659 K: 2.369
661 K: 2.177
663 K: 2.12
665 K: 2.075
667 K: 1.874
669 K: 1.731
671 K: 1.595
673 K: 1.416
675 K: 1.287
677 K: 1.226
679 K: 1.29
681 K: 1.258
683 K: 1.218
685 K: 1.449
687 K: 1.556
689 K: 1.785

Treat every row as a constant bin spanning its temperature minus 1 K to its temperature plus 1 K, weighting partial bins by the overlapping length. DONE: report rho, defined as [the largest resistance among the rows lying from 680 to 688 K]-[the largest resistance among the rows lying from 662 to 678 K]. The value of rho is -0.6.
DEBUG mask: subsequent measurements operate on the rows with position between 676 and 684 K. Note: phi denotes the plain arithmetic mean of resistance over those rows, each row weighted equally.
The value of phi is 1.2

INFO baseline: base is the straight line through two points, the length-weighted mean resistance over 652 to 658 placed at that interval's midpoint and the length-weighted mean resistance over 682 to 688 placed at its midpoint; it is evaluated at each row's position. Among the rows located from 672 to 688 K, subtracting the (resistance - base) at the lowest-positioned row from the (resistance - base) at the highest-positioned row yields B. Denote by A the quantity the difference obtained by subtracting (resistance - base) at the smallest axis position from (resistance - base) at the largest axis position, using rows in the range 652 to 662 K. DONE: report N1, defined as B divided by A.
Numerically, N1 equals 3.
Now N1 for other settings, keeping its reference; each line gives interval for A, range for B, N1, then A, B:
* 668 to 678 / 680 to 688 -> -2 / -0.30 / 0.45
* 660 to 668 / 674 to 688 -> -4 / -0.15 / 0.58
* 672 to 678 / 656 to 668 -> 1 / -0.09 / -0.06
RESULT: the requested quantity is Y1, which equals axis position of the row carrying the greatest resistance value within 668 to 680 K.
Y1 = 669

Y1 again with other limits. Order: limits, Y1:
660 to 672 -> 661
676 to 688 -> 687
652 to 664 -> 659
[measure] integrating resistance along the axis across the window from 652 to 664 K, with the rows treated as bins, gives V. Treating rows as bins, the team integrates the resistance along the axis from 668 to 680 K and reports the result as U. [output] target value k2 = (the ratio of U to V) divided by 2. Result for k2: 0.32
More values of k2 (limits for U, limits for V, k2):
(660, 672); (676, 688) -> 0.72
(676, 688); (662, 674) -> 0.37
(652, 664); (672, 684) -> 0.86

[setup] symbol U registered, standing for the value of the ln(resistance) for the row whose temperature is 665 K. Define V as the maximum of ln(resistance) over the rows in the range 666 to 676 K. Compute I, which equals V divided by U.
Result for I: 0.9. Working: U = 0.7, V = 0.63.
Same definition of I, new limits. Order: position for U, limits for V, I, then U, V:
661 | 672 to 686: 0.5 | 0.8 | 0.37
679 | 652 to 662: 3.4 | 0.3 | 0.86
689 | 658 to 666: 1.5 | 0.6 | 0.86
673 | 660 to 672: 2.2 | 0.3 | 0.78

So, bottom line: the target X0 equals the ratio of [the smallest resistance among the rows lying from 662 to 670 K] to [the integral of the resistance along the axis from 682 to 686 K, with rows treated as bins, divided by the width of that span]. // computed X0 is 1.30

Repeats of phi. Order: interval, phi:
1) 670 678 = 1.4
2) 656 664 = 2.2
